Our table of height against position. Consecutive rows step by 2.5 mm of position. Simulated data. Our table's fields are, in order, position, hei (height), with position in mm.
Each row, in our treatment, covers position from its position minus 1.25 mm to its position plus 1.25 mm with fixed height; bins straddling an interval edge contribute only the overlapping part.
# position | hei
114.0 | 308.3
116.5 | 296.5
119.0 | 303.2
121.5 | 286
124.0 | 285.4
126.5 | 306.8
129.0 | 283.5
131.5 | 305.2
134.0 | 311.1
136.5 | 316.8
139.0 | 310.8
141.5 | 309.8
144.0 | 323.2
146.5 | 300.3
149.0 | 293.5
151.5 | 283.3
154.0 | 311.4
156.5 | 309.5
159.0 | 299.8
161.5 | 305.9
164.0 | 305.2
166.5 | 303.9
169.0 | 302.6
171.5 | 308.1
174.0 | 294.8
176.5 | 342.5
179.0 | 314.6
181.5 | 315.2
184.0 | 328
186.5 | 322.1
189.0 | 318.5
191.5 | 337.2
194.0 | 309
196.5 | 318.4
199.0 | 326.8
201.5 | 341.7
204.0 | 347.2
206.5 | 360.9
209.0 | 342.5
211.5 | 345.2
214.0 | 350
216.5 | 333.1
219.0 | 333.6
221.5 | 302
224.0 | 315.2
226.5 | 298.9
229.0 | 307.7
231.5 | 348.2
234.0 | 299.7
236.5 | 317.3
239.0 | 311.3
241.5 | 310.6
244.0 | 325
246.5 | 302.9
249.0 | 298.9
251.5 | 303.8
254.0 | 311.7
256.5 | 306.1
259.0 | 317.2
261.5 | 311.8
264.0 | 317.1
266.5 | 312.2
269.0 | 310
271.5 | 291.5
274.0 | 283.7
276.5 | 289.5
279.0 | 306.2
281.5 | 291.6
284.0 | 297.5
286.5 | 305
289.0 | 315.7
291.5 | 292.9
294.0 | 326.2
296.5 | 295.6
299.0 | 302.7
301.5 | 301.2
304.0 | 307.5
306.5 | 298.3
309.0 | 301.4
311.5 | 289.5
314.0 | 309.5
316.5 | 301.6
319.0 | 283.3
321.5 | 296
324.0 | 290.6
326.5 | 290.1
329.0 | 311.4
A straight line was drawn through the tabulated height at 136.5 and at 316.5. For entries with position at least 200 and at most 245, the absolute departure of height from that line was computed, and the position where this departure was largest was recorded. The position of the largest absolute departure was 206.5 mm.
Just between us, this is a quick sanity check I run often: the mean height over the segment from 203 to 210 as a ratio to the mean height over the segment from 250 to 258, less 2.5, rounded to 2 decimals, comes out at -1.36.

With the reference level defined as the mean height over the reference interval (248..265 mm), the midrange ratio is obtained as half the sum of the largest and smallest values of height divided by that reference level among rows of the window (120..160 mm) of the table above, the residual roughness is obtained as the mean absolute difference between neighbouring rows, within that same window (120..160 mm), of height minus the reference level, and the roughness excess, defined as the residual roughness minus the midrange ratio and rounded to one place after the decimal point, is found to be 10.9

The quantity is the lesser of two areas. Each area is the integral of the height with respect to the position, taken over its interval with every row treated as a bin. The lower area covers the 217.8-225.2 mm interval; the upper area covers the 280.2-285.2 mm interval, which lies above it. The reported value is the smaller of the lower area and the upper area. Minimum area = 1473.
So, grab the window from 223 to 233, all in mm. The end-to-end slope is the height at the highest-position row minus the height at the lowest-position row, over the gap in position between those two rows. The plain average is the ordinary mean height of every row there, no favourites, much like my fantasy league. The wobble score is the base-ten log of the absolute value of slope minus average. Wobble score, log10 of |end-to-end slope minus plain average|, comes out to 2.50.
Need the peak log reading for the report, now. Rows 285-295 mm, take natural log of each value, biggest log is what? 5.79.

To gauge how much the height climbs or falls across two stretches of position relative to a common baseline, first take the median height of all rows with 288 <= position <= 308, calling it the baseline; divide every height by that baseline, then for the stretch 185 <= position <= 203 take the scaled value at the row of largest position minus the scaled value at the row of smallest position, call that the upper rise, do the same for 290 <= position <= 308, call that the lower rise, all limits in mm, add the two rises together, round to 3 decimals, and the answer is 0.083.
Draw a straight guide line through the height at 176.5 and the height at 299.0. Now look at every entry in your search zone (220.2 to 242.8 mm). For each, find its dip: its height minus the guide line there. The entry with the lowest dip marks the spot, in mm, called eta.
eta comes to 226.5 mm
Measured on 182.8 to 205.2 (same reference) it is 194.0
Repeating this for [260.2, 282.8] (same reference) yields 274.0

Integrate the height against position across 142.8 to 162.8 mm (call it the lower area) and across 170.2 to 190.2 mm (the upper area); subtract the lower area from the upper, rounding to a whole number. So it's 292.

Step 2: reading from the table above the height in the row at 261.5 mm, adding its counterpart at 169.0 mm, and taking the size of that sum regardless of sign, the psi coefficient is 614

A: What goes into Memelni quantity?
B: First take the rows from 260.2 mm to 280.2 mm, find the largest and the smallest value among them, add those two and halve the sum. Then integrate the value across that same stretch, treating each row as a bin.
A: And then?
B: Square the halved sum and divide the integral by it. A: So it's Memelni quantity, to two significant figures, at 0.067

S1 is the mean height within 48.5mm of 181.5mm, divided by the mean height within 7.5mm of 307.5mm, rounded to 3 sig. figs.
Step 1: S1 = 1.06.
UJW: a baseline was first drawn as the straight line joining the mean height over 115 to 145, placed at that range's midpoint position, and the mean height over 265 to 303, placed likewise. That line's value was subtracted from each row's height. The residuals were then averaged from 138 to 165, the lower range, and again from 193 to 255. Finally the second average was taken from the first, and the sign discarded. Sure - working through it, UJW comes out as 19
